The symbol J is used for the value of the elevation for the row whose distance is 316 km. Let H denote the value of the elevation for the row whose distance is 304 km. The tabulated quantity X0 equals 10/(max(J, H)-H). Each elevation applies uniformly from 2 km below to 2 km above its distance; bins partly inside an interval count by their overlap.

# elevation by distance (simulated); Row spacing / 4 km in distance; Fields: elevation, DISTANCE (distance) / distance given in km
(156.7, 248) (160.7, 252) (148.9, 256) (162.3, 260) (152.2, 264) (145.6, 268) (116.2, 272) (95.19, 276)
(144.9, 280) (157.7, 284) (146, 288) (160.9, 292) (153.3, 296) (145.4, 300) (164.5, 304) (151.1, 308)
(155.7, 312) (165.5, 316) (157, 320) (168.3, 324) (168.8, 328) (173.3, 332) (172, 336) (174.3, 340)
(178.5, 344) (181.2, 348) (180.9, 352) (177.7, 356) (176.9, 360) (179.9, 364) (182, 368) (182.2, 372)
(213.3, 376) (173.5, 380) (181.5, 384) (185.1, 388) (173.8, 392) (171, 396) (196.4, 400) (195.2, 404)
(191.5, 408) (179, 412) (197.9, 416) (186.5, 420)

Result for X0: 10.0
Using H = 164.5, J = 165.5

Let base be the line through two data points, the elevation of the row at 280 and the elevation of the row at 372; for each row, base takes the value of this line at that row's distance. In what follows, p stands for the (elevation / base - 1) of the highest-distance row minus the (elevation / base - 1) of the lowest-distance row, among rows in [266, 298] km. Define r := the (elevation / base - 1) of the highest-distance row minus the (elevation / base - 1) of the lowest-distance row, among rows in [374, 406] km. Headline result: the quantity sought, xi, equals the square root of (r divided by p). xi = 2.4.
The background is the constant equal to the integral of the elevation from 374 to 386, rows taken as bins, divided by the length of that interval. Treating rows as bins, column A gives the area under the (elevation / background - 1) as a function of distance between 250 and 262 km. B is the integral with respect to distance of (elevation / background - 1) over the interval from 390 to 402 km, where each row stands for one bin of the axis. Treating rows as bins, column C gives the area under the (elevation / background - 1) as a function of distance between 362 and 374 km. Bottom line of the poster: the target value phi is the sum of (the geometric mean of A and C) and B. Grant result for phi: 0.4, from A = -2.0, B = -0.6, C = -0.5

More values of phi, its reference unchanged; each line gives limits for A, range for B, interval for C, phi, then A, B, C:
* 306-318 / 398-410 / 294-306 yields 2.4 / -2.0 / 0.3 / -2.2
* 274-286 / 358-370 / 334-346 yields 1.2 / -3.6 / -0.6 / -0.9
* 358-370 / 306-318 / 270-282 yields -0.4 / -0.6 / -2.0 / -4.5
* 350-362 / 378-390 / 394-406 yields -0.3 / -0.7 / -0.6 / -0.1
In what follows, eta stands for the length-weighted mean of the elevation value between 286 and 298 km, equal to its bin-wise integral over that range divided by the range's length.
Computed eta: 153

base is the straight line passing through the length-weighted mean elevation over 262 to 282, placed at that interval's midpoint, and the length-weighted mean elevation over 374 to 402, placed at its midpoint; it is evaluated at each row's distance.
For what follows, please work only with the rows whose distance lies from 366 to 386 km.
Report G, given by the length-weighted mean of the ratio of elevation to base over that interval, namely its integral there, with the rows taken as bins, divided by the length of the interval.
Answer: 1.04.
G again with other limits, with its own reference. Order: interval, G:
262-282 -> 1.00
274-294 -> 1.03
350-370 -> 1.04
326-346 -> 1.08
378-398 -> 0.96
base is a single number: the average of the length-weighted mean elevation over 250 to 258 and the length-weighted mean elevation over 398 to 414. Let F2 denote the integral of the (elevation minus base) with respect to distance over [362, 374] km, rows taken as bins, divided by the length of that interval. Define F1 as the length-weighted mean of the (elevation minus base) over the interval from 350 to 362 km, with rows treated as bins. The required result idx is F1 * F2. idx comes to 51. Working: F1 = 6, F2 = 9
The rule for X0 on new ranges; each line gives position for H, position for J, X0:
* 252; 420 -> 0.4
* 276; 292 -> 0.2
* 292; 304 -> 2.8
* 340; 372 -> 1.3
